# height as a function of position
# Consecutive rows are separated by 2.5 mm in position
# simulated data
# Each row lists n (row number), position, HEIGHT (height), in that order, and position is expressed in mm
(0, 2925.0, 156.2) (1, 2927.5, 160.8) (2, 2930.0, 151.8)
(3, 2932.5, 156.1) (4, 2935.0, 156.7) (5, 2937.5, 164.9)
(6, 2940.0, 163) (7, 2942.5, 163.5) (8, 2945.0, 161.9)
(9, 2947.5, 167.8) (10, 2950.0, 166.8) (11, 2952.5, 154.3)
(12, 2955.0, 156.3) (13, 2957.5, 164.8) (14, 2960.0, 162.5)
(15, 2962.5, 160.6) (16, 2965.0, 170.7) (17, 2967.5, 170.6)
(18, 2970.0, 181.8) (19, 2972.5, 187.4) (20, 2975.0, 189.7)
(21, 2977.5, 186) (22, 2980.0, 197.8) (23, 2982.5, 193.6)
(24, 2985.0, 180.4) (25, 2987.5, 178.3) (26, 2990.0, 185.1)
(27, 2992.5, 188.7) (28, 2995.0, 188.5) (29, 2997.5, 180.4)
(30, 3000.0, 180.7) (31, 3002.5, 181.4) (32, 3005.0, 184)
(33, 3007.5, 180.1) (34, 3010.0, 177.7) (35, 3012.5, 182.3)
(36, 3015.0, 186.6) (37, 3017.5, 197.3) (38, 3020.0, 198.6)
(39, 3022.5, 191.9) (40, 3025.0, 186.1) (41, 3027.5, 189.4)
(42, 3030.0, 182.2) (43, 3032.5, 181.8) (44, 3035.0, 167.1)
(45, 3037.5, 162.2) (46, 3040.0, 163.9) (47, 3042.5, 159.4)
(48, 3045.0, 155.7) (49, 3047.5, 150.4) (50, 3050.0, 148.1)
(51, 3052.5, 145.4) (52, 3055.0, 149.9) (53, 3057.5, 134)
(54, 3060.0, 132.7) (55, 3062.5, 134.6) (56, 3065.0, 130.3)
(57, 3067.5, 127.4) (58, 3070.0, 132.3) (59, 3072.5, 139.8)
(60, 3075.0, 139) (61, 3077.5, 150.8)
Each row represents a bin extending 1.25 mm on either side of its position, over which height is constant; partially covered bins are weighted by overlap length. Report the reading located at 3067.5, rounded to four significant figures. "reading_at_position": 127.4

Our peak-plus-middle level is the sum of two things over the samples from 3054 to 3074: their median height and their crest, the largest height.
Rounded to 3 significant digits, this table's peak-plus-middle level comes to 283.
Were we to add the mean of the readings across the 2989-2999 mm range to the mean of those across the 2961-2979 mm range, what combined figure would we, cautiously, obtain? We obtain 364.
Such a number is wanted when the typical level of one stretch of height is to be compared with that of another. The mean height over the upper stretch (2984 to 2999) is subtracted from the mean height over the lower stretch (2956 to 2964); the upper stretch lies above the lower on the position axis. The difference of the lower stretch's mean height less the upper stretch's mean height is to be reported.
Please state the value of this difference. -21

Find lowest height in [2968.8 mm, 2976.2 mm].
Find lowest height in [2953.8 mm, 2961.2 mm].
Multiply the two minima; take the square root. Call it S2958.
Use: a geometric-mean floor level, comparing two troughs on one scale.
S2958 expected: 169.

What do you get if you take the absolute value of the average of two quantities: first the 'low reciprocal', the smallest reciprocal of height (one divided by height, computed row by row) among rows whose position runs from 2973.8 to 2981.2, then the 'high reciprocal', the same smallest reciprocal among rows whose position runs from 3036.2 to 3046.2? 0.0056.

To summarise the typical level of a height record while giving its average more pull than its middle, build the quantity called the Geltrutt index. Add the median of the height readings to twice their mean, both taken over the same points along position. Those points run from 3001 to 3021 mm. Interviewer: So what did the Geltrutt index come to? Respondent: 555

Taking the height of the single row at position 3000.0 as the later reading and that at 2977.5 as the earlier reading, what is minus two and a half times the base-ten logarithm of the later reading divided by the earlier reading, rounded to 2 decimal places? 0.03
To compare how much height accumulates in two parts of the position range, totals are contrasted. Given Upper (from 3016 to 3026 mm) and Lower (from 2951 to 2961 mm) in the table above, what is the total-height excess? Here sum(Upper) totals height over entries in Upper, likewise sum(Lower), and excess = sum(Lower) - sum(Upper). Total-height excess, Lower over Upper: -136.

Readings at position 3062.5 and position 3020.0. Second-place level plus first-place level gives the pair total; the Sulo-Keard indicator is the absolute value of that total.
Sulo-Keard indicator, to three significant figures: 333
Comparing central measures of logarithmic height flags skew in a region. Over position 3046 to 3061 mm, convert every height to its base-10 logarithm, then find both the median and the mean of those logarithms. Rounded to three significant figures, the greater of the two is 2.17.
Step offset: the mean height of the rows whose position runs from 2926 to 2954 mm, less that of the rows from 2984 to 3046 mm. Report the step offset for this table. -20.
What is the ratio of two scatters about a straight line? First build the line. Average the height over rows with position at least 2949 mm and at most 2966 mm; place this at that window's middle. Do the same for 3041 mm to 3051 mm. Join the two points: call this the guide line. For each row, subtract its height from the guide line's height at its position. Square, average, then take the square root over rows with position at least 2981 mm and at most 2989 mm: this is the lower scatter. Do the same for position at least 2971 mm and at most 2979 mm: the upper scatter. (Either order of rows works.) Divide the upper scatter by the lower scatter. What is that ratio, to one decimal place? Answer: 1.1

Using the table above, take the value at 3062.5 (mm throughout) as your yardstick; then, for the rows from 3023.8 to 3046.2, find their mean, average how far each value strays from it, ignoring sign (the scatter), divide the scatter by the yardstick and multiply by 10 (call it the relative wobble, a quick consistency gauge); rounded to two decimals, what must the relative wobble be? 0.85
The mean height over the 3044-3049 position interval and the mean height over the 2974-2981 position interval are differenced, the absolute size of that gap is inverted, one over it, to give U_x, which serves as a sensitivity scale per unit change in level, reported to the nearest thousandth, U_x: 0.026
